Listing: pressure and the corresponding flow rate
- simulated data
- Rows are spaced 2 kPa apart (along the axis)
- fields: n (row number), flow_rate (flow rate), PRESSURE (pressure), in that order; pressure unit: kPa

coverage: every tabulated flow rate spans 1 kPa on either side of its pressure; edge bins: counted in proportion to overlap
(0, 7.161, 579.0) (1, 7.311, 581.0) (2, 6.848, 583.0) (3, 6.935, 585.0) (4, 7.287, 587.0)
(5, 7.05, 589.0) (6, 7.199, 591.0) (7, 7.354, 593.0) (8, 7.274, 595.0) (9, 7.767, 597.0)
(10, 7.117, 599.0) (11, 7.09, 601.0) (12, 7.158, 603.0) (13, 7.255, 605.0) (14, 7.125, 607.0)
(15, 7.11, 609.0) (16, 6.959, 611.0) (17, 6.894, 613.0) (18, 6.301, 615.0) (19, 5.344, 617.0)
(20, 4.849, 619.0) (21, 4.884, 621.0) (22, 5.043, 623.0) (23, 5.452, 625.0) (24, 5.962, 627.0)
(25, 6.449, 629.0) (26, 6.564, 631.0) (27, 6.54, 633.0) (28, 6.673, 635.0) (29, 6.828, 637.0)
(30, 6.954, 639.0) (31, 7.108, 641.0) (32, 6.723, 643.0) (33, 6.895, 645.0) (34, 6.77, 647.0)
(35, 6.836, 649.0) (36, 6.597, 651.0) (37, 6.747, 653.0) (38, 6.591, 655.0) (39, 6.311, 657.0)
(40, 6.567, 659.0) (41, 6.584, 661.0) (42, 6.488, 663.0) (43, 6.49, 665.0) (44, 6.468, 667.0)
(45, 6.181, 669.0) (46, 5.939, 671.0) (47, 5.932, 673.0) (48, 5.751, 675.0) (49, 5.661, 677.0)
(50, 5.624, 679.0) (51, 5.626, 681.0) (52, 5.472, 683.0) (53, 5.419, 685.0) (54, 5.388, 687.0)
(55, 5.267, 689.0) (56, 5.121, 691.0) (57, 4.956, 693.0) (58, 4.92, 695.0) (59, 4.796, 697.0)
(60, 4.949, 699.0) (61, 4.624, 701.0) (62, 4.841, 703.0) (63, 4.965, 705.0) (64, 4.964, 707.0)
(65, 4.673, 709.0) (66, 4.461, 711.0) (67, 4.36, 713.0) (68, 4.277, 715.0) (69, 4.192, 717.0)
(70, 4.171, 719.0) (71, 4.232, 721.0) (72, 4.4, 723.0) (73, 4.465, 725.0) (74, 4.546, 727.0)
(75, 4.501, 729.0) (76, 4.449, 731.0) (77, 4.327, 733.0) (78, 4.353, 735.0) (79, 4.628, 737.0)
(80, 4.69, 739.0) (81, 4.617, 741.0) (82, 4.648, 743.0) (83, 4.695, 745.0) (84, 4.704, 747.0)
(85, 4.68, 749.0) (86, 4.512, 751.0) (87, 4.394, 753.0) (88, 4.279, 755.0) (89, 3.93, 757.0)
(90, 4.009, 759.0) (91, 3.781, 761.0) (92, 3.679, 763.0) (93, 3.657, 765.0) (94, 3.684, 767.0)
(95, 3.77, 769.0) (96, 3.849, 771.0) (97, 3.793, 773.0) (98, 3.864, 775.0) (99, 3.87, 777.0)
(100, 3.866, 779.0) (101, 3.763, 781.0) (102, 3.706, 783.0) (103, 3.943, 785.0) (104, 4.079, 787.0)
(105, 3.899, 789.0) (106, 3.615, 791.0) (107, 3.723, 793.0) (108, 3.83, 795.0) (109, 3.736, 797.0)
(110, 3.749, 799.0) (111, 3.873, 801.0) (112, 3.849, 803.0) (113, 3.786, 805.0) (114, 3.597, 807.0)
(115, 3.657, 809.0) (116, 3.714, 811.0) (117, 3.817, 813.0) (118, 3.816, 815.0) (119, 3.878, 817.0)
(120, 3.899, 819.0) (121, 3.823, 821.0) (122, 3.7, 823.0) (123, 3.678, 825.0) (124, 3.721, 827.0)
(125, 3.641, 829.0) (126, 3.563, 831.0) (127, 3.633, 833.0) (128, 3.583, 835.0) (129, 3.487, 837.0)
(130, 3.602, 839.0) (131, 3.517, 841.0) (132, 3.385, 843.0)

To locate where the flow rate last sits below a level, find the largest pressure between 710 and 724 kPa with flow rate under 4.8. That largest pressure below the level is 723.0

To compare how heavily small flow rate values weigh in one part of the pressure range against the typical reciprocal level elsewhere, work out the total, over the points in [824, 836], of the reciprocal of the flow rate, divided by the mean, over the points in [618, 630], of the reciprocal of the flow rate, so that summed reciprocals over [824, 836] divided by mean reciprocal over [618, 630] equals 9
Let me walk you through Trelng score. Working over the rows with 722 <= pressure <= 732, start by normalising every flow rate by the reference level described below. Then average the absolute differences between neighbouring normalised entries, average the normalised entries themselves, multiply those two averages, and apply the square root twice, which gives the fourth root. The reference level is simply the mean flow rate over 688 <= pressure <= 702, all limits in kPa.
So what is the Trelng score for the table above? 0.32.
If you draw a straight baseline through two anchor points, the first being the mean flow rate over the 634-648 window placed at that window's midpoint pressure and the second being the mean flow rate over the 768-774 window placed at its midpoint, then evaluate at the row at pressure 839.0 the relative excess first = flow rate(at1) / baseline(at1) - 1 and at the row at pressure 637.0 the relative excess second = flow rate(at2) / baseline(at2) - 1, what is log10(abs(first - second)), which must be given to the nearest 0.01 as -0.19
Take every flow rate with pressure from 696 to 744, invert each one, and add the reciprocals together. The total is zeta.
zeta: 5.3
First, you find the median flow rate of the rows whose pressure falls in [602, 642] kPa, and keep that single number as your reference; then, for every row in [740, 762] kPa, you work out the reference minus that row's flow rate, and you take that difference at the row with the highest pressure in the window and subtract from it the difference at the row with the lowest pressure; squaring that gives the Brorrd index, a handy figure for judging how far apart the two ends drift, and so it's 0.70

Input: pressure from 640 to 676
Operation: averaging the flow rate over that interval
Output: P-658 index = 6.5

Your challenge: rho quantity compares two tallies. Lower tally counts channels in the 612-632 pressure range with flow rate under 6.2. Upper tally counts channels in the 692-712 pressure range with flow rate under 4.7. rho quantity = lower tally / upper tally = 2.0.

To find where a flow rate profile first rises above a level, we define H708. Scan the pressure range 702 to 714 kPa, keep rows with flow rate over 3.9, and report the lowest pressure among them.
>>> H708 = 703.0 kPa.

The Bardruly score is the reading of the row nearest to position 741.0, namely 4.617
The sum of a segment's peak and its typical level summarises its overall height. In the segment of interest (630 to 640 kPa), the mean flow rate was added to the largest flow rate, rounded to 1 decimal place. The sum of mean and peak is 13.7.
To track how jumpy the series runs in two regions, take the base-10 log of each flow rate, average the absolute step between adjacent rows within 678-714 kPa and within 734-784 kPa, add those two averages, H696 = 0.0213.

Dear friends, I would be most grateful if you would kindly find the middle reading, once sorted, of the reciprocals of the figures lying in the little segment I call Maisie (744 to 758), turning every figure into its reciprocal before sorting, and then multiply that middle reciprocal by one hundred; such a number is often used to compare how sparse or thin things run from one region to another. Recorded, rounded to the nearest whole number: 22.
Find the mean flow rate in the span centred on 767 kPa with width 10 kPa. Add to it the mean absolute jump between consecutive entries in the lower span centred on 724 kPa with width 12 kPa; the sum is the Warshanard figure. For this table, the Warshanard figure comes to 3.81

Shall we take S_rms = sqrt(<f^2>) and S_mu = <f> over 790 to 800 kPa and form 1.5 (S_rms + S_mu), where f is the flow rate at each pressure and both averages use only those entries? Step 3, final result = 11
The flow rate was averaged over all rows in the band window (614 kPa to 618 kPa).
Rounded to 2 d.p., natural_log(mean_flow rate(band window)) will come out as 1.76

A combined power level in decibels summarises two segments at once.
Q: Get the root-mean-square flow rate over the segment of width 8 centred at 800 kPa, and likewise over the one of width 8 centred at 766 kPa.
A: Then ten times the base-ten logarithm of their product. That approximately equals 11.5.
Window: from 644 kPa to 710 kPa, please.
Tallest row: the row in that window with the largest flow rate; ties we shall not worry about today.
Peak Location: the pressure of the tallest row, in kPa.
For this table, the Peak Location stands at 645.0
